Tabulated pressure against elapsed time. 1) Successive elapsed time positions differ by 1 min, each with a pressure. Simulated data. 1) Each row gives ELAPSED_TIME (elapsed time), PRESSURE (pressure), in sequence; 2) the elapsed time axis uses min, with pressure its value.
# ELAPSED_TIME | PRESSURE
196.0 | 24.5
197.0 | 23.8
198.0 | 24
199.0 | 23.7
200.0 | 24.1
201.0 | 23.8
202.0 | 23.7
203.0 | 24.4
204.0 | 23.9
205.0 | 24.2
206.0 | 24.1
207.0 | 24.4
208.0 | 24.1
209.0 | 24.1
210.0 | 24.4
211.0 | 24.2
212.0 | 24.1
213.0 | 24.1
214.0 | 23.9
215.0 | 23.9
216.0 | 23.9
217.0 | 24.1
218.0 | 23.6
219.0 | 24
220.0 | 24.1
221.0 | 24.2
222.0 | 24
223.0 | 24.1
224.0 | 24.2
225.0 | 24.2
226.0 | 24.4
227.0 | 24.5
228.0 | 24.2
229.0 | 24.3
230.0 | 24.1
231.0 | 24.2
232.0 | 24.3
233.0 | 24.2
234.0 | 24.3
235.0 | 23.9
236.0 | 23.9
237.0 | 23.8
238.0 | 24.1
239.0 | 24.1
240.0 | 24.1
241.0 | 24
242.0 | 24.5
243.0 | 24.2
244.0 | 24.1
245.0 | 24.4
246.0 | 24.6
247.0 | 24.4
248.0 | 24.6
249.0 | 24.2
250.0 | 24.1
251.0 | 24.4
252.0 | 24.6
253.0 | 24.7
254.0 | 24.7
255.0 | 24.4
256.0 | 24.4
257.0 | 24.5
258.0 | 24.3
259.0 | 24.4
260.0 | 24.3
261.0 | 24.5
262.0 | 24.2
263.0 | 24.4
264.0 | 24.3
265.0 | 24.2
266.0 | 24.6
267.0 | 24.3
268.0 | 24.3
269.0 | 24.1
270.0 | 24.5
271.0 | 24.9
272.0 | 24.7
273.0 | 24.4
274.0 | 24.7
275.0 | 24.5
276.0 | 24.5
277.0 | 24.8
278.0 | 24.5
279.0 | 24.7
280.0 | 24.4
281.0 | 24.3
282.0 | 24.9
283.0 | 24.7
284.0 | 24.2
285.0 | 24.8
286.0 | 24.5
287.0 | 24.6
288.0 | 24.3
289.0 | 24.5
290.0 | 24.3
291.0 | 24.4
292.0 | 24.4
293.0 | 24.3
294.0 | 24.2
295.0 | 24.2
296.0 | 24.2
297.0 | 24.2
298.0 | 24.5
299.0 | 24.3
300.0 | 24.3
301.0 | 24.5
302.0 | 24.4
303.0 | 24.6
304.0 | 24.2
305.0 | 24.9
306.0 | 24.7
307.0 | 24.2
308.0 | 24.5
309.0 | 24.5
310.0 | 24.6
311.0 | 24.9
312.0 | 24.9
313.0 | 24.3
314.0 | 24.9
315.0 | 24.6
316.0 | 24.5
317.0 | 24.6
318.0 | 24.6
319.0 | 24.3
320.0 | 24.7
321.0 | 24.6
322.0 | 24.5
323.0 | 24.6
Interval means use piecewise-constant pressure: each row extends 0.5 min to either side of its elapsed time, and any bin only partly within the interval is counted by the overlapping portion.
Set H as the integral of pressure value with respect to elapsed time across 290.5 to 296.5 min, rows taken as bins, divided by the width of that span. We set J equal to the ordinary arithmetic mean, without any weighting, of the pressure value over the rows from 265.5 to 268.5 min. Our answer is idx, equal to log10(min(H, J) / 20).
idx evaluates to 0.0843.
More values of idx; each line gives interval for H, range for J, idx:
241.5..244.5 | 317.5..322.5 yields 0.0840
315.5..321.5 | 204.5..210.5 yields 0.0831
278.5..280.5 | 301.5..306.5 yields 0.0890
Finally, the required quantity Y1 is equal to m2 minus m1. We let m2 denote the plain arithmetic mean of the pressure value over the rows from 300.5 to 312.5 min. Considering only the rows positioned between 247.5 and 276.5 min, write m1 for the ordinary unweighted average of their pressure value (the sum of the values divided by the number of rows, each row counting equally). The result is 0.14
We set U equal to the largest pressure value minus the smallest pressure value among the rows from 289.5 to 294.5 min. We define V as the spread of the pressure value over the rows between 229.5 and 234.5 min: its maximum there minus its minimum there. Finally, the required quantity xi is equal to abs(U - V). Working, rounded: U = 0.20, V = 0.20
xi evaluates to 0.00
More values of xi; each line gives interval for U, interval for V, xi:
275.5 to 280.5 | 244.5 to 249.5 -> 0.00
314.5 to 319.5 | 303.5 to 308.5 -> 0.40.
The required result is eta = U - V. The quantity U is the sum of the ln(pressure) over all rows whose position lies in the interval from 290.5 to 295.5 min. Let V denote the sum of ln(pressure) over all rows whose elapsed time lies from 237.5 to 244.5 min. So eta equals -6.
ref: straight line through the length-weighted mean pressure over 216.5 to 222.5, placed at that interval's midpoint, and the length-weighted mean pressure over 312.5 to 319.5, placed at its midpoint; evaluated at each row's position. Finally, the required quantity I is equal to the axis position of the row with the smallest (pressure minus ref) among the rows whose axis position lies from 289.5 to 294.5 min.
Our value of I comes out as 294.0 min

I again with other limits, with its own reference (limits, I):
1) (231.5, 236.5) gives 236.0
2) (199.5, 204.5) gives 202.0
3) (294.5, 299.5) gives 297.0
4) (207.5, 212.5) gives 212.0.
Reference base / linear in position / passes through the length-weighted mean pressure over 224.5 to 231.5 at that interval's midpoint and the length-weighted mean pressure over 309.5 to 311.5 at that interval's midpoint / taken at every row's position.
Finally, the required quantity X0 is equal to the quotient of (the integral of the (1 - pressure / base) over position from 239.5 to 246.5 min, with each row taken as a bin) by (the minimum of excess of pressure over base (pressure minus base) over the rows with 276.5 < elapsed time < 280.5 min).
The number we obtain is -0.14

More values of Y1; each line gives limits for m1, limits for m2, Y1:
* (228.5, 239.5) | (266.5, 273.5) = 0.35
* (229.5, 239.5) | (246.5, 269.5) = 0.30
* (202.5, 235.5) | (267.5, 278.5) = 0.40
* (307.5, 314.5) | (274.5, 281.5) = -0.13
